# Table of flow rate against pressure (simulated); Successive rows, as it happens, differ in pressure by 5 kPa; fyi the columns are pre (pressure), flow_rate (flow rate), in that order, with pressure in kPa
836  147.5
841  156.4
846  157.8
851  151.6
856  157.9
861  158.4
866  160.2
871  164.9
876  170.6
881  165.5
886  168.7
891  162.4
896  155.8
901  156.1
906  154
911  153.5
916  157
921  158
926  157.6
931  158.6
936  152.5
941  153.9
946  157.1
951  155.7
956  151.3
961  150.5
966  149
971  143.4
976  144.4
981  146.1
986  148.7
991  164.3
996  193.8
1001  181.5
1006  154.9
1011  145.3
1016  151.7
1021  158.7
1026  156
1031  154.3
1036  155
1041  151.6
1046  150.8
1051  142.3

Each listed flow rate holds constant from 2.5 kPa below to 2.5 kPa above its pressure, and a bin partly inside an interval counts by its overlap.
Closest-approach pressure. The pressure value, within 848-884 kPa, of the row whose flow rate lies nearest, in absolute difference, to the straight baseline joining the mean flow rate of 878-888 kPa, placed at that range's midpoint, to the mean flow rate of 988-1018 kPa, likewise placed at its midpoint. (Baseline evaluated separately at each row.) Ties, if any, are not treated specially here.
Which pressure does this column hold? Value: 881 kPa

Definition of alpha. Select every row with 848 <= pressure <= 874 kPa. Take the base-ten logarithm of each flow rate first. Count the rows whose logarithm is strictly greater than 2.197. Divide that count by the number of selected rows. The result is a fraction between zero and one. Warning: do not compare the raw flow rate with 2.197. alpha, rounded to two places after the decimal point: 0.80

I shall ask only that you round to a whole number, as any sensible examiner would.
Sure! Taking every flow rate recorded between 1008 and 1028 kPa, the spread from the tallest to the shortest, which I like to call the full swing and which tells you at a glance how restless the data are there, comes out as 13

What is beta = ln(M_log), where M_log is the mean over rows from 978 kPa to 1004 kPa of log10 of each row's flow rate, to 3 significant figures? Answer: 0.797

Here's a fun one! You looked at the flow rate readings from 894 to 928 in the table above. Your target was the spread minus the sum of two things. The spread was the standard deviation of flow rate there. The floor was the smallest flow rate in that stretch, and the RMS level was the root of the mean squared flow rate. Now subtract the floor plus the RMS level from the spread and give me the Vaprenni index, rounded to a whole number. -308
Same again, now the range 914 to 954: -307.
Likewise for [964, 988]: -287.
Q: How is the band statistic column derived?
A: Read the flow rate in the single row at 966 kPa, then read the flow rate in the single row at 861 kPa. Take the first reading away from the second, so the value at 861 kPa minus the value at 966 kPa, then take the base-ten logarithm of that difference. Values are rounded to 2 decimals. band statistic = 0.97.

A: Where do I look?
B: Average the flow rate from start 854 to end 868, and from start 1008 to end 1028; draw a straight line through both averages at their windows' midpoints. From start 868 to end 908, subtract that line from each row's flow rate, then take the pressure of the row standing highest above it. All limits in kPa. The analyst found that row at 876 kPa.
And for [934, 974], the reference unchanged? 946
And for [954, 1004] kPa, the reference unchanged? 996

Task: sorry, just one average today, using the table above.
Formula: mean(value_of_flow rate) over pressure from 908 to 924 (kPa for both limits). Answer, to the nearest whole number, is 156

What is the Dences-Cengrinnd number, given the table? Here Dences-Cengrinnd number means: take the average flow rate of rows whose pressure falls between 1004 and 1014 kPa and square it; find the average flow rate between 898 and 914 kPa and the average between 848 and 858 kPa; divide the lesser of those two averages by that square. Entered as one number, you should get 0.0069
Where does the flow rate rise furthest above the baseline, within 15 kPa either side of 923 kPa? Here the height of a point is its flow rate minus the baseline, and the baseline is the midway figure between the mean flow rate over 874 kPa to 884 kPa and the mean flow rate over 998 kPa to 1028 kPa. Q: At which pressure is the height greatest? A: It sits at 931 kPa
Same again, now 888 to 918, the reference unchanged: 891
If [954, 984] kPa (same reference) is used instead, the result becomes 956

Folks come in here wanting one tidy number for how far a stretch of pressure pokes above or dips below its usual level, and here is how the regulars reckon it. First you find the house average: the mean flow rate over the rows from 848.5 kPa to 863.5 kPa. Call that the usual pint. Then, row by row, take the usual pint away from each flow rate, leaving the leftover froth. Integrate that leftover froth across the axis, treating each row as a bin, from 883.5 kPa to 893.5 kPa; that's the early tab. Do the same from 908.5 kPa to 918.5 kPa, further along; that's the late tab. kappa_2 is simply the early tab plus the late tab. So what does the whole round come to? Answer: 89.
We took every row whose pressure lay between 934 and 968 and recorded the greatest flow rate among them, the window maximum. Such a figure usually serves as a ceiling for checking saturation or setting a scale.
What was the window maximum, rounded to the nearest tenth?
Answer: 157.1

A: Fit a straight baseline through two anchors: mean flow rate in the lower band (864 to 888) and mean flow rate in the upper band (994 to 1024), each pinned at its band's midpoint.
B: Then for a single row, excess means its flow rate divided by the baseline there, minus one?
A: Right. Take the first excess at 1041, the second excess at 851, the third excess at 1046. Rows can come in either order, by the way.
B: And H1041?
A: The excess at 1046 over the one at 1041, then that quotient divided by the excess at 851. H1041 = -12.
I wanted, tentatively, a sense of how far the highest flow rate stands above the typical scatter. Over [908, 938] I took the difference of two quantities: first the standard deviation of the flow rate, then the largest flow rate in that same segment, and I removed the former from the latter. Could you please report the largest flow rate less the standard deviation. 156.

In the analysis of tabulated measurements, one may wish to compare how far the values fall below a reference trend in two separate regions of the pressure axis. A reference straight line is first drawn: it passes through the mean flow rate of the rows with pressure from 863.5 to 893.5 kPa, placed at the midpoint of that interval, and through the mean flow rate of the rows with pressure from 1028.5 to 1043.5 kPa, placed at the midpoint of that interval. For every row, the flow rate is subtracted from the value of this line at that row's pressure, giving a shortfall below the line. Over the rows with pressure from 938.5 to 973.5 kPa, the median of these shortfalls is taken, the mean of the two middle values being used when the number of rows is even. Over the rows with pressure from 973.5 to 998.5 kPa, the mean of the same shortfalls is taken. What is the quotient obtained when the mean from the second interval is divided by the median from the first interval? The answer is -0.3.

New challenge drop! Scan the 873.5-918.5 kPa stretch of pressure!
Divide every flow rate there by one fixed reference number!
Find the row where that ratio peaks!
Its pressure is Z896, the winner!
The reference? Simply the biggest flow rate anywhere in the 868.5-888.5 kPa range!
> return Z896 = 876 kPa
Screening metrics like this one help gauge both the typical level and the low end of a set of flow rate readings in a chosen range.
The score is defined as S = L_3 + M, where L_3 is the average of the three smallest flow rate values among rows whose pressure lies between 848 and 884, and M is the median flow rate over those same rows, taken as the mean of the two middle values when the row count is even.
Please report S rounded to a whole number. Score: 316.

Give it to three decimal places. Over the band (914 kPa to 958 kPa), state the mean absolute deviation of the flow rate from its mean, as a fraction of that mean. 0.014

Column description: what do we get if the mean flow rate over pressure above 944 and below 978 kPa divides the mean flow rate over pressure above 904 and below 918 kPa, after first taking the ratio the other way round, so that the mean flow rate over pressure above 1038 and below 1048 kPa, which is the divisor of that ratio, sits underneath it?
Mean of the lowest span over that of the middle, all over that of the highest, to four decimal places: 0.0068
